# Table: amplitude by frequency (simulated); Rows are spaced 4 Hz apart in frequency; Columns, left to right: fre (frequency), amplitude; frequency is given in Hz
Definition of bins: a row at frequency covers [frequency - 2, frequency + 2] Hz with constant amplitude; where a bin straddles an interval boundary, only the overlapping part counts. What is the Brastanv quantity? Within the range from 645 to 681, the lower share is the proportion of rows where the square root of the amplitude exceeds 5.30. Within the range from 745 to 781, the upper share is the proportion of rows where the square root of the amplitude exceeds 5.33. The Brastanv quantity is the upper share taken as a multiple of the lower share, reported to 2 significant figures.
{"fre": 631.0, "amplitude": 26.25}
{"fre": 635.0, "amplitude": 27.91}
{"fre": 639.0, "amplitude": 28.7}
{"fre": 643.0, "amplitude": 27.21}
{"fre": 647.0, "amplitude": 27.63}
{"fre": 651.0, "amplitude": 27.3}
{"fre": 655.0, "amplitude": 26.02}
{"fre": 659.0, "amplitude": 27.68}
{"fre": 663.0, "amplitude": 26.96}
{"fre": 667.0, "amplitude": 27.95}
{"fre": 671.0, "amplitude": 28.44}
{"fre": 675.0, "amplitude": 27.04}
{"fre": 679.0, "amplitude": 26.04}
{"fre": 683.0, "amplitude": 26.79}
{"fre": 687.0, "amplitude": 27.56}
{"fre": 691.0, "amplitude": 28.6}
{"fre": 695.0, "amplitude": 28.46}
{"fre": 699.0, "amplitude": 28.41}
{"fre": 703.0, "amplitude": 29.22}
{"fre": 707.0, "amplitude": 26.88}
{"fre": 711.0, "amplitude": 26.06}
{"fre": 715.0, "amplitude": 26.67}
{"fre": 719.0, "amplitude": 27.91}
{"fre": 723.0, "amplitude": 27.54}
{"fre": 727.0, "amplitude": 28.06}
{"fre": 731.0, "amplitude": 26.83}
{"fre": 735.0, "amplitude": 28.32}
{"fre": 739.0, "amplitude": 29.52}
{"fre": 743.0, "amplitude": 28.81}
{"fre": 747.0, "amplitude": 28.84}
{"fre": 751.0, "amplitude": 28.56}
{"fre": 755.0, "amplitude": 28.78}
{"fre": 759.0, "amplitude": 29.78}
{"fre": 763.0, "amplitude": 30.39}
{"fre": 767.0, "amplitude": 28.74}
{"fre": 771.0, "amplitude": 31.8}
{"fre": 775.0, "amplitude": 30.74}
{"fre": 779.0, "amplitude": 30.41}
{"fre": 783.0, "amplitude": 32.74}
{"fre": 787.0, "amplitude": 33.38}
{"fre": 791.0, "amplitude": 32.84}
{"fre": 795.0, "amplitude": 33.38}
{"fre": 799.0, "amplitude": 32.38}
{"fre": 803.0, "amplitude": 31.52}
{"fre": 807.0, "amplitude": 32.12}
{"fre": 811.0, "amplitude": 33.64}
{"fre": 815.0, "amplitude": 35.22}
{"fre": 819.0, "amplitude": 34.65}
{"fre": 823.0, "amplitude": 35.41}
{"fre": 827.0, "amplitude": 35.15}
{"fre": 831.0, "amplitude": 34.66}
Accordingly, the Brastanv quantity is 9.0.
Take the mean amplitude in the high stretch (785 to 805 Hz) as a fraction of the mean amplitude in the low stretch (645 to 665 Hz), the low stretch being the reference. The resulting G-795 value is 1.21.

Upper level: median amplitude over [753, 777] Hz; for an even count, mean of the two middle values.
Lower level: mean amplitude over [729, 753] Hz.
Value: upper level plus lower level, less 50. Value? 8.6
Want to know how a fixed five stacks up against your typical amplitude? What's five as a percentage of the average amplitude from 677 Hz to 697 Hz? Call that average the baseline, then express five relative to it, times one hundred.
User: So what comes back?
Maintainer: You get 18.2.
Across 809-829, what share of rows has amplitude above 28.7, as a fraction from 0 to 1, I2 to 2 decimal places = 1.00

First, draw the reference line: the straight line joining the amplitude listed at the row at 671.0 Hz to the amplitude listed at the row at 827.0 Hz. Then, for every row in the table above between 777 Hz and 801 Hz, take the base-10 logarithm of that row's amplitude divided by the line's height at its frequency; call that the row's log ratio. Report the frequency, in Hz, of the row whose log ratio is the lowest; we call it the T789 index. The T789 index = 779.0 Hz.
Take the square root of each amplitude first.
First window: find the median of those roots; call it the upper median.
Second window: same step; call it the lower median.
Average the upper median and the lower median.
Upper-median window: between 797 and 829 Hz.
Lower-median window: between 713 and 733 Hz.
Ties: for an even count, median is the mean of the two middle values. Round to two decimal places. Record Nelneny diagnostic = 5.55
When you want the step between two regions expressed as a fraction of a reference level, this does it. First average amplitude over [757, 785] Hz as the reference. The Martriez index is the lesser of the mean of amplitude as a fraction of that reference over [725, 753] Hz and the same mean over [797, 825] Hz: 0.927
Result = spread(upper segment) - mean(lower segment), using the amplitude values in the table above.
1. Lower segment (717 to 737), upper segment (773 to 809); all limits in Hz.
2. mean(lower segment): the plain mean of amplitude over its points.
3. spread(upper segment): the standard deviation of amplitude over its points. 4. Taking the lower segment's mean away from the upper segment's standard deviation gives -26.7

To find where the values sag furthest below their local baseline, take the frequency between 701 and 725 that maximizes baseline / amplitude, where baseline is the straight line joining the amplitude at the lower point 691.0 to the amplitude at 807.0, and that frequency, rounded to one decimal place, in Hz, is 711.0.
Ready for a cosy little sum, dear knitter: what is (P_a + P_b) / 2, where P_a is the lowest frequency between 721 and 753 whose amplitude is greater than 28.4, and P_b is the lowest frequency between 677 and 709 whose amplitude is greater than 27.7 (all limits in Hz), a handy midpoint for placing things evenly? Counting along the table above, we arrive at 715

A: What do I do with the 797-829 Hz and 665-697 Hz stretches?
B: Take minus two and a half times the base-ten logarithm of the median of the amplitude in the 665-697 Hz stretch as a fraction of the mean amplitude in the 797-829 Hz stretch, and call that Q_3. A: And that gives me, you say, 0.21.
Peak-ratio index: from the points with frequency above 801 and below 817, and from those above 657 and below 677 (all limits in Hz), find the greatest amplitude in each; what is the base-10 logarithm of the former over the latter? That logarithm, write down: 0.093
